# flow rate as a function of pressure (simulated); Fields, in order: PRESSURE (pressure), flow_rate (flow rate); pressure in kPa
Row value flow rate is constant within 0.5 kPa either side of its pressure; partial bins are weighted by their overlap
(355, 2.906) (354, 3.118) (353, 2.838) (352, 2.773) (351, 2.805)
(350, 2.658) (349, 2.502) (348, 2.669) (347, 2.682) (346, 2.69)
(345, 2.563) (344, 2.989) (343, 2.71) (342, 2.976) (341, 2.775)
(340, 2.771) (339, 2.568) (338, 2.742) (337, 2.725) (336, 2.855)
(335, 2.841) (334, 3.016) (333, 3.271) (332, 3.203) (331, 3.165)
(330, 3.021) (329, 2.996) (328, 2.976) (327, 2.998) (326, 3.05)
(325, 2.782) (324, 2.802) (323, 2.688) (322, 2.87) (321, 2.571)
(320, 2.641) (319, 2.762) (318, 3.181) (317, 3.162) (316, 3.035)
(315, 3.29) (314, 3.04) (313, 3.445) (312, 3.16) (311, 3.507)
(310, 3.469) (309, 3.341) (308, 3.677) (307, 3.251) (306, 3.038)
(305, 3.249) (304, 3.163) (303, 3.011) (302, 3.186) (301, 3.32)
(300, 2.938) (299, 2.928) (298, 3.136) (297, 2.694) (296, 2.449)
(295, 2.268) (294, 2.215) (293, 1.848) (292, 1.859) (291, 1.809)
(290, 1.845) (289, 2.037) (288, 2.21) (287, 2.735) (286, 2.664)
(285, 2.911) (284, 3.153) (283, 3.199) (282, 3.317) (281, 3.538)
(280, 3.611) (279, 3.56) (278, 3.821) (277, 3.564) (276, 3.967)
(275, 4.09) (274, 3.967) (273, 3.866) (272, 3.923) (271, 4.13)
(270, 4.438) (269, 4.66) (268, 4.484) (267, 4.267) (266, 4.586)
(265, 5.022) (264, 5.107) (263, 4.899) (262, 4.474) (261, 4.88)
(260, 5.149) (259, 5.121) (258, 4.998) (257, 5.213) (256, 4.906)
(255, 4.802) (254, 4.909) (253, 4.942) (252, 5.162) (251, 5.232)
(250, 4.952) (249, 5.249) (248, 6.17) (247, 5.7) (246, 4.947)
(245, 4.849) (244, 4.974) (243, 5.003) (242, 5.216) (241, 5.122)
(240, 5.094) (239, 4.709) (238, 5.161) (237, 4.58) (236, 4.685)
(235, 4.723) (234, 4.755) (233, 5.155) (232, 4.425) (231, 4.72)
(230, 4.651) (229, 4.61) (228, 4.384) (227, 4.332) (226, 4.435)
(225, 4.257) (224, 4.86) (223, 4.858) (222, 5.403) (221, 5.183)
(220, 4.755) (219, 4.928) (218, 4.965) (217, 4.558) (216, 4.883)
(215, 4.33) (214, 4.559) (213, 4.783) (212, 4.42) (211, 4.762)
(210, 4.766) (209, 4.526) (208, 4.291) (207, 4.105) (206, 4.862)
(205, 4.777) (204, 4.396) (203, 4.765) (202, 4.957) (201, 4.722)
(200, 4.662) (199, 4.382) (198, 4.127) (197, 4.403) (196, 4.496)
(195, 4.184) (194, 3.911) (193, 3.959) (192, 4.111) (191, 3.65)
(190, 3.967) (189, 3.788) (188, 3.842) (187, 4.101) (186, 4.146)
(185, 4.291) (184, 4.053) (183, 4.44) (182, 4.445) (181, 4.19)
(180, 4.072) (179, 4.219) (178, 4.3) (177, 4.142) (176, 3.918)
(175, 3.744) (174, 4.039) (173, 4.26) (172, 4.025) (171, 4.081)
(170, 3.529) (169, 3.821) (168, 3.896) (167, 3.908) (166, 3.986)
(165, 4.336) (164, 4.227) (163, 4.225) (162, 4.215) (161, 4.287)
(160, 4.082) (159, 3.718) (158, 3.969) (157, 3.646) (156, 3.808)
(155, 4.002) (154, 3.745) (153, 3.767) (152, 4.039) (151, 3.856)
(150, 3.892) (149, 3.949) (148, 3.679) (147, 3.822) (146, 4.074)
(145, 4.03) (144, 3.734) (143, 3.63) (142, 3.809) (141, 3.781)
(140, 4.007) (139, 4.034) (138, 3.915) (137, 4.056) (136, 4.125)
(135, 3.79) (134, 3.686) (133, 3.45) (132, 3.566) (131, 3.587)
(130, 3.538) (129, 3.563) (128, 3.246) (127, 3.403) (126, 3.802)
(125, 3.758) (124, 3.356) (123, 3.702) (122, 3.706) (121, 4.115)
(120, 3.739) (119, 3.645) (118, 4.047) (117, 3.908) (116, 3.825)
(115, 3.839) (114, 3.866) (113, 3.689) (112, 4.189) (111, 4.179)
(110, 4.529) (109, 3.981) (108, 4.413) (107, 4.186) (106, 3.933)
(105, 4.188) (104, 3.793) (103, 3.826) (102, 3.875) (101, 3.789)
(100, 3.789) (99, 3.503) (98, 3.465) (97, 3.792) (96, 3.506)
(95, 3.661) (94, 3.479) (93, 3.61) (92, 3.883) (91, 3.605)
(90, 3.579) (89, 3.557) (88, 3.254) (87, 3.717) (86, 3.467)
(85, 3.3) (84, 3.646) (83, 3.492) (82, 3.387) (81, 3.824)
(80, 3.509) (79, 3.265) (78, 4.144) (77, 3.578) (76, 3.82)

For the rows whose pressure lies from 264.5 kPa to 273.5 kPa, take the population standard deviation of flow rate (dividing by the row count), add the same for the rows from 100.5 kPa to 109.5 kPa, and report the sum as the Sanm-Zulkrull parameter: 0.55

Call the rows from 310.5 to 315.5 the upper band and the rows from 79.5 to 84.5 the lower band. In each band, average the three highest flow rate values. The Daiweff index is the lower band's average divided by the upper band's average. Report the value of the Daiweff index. 1.1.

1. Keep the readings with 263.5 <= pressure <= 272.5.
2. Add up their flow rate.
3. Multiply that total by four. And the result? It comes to 162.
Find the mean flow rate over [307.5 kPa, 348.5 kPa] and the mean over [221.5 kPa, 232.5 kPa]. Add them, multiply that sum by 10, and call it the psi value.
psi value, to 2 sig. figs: 76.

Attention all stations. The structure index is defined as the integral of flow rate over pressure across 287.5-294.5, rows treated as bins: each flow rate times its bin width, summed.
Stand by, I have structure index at 14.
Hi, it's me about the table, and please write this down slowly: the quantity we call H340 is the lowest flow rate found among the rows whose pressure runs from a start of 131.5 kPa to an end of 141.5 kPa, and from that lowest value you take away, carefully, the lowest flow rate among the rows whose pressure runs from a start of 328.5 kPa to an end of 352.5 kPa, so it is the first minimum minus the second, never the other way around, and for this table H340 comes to 0.9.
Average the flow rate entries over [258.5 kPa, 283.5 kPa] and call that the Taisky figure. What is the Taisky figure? 4.2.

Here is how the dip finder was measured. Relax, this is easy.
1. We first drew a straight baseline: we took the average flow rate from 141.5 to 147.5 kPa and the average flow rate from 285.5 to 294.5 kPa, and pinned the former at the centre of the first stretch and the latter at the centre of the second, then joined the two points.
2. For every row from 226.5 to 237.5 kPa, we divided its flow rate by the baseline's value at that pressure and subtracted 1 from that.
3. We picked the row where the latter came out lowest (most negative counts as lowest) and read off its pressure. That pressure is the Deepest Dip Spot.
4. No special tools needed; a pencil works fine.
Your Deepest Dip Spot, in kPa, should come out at 227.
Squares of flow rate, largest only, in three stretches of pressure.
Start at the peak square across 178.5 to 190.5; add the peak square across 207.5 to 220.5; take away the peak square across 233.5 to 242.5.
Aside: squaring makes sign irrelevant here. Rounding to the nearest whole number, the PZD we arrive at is 17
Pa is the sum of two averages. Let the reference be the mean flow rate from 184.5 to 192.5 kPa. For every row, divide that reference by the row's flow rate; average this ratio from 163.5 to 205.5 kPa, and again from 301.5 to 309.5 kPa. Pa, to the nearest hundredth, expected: 2.20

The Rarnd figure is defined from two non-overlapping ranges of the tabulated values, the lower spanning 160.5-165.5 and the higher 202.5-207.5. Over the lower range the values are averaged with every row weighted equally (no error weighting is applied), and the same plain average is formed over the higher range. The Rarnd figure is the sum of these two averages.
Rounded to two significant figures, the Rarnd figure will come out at 8.8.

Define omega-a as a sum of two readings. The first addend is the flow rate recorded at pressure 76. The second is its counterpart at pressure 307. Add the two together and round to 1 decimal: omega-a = 7.1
